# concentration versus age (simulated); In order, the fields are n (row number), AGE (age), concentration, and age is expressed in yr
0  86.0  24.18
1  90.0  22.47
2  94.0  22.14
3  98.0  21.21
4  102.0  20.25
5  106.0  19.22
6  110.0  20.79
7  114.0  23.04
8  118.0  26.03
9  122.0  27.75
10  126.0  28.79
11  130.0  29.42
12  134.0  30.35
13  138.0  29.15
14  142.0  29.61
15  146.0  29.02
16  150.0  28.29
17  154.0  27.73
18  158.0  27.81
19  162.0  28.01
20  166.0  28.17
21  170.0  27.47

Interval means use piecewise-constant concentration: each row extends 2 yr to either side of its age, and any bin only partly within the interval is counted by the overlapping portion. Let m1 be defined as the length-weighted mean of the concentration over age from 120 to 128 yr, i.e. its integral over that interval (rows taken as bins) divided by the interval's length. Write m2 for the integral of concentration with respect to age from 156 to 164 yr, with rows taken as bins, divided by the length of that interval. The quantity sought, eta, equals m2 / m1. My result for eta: 0.99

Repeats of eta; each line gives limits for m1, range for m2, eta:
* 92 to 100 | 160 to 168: 1.30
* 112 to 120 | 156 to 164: 1.14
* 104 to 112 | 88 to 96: 1.11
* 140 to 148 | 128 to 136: 1.02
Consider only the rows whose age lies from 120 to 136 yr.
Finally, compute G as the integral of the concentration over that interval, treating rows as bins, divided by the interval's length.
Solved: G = 29.1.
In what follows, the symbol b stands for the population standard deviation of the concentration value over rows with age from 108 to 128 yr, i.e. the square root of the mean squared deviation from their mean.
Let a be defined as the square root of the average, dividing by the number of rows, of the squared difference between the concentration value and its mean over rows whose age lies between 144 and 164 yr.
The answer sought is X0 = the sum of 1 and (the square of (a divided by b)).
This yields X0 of 1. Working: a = 0.5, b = 3.0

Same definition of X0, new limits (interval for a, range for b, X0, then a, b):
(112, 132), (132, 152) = 12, 2.3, 0.7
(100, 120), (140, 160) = 12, 2.4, 0.7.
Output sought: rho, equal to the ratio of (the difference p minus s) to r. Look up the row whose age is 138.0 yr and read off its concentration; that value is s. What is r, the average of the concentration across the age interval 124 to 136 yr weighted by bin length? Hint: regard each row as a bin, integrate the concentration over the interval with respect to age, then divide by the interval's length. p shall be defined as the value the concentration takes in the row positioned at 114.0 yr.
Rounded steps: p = 23.04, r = 30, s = 29.15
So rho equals -0.21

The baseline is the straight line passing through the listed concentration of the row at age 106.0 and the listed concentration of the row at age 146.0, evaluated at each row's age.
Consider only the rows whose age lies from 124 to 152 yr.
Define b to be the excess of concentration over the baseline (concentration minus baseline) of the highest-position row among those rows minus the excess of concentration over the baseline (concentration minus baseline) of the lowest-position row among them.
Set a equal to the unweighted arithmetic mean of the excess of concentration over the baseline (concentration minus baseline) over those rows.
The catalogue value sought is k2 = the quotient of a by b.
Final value -0.34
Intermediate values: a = 2.2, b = -6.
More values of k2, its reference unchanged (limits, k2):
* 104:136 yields 0.71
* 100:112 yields -0.61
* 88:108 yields -0.53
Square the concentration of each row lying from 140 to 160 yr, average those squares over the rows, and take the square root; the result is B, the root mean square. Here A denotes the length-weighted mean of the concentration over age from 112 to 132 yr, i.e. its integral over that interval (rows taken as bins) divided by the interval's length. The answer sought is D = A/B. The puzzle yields 0.95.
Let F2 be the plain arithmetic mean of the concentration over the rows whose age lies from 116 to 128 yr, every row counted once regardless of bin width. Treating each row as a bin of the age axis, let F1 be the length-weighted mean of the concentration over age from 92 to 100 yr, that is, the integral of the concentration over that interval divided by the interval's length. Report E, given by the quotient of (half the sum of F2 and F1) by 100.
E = 0.25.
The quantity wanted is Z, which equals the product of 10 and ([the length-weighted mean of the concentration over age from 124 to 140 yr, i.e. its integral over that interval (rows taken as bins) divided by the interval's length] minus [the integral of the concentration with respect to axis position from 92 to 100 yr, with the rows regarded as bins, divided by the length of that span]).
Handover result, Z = 78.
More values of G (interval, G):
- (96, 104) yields 20.7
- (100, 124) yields 22.8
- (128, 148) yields 29.5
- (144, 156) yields 28.3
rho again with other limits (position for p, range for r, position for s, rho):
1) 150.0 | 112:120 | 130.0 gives -0.05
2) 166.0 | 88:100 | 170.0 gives 0.03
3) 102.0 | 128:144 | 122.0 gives -0.25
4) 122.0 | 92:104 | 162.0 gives -0.01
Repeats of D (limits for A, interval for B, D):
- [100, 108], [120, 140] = 0.68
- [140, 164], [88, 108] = 1.35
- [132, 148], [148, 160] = 1.06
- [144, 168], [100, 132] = 1.14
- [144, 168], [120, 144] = 0.97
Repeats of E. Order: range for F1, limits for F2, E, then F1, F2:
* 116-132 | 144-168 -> 0.28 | 28.0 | 28.2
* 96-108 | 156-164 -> 0.24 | 20.2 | 27.9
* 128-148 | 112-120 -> 0.27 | 29.5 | 24.5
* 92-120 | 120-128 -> 0.25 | 21.8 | 28.3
